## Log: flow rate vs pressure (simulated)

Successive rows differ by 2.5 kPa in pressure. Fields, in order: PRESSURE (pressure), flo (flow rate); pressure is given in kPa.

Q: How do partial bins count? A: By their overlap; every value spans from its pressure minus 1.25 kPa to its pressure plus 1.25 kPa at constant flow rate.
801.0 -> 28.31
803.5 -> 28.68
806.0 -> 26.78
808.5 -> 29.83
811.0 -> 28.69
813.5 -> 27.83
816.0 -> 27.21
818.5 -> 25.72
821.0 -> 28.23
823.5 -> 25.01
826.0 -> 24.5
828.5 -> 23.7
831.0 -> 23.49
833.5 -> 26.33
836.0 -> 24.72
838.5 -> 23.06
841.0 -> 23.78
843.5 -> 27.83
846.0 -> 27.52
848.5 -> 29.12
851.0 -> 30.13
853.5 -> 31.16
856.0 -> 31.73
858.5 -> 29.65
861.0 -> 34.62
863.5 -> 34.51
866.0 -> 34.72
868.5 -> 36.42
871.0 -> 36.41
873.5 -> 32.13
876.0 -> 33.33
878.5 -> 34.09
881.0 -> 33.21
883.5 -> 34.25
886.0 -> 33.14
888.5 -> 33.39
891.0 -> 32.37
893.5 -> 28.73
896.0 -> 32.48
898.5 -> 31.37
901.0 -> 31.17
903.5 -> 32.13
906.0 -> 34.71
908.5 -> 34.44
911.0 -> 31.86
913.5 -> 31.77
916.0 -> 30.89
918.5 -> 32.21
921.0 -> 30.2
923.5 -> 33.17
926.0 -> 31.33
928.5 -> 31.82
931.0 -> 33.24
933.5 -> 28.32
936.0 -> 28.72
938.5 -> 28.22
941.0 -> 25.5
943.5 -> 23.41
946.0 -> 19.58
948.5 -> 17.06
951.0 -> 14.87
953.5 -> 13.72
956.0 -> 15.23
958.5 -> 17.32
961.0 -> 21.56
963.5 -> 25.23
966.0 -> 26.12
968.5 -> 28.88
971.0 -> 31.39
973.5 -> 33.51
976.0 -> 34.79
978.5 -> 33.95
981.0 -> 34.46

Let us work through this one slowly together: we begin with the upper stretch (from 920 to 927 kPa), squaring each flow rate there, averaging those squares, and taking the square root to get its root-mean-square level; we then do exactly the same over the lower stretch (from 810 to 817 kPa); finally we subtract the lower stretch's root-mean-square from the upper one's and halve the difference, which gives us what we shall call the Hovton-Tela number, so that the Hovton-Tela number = 1.8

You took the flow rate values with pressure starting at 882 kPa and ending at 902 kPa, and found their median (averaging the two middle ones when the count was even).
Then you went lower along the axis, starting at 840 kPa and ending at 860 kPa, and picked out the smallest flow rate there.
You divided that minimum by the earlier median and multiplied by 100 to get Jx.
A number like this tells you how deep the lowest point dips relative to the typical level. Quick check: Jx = 73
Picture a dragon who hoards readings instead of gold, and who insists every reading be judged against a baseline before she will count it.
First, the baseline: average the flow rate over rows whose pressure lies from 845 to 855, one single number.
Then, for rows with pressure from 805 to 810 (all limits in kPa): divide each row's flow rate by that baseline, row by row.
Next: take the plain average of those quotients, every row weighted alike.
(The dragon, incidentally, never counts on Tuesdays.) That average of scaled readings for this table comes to 0.96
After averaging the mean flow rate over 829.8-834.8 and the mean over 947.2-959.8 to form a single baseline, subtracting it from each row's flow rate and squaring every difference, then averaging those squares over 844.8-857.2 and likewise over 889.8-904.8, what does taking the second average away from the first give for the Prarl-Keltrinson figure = -29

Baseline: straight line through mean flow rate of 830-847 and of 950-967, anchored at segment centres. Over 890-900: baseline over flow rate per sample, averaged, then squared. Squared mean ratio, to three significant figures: 0.516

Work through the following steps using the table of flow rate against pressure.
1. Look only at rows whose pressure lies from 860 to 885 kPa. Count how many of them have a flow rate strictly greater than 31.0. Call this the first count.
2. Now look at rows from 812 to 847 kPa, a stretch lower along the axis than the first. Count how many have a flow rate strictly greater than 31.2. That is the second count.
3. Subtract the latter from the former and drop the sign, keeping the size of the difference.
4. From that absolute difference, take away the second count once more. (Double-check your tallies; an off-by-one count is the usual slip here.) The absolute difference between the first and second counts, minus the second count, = 10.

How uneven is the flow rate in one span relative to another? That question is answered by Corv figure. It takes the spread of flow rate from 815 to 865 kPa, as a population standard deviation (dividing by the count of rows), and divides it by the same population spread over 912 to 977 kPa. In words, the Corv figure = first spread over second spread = 0.54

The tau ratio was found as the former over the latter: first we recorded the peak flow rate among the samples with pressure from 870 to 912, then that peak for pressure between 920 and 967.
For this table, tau 1.10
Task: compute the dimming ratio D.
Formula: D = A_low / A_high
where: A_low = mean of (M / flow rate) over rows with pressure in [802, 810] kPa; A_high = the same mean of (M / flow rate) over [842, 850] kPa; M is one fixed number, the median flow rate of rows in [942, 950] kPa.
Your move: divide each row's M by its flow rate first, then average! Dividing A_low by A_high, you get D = 1.0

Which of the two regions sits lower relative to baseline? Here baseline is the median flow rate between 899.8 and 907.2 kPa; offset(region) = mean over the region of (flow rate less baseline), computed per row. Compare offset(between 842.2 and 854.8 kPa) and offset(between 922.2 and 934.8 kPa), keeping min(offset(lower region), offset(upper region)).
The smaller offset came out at -3.0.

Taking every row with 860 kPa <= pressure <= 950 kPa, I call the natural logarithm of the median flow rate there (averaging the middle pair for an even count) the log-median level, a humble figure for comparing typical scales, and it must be 3.47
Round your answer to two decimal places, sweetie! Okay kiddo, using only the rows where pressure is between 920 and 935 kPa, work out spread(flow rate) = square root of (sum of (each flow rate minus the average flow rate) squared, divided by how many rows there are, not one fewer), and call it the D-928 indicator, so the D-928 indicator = 1.71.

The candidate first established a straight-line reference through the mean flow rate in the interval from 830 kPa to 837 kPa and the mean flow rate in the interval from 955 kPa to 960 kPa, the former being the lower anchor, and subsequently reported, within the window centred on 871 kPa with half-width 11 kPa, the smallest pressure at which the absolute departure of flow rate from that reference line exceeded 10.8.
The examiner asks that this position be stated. 861.0 kPa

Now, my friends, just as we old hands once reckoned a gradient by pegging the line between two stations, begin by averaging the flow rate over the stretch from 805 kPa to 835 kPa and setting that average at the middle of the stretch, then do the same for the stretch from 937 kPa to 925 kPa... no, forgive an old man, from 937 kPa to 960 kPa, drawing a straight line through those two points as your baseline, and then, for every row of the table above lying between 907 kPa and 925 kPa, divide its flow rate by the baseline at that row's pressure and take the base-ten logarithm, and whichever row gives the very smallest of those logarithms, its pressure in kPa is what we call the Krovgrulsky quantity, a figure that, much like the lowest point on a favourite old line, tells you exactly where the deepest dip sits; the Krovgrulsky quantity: 921.0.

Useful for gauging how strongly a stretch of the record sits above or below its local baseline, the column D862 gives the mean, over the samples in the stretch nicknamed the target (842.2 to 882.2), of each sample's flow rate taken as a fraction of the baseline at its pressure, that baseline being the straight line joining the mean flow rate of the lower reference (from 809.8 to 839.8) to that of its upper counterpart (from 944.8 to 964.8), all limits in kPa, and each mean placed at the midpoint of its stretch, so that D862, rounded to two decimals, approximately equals 1.38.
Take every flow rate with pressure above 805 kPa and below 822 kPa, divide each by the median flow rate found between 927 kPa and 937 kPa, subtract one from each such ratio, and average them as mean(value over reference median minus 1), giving -0.08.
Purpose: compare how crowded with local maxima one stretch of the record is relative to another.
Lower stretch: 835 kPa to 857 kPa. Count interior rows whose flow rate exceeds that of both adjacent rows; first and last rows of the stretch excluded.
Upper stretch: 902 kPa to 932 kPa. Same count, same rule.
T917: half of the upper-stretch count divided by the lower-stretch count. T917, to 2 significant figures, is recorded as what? 1.5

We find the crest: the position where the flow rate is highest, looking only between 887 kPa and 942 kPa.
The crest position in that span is 906.0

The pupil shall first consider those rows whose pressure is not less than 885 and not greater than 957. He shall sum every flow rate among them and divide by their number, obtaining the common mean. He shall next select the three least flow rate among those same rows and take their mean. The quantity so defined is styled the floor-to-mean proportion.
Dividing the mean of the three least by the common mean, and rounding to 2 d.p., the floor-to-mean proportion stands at 0.51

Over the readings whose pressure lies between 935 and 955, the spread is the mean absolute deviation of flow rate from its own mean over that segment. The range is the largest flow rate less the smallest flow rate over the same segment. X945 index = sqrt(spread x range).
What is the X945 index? 8.7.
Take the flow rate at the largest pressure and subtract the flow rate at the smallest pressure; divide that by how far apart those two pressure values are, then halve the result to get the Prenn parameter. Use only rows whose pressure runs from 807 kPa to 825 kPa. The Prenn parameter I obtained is -0.2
